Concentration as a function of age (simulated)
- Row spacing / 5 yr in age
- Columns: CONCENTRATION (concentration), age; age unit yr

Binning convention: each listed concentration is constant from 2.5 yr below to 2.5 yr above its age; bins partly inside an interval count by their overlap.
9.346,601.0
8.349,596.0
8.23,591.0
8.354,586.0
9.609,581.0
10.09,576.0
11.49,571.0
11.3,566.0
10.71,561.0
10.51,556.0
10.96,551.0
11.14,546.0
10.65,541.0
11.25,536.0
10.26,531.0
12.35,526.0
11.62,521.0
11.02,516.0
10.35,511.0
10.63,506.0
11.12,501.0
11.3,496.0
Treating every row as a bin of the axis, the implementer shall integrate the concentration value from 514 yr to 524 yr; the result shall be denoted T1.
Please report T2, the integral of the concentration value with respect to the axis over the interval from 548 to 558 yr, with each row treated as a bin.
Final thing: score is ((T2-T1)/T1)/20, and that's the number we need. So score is -0.003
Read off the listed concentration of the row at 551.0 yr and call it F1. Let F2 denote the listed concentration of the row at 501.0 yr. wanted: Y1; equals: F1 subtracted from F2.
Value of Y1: 0.2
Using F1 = 10.96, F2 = 11.12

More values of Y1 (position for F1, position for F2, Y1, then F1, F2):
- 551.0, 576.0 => -0.9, 10.96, 10.09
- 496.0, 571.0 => 0.2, 11.3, 11.49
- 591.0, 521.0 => 3.4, 8.23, 11.62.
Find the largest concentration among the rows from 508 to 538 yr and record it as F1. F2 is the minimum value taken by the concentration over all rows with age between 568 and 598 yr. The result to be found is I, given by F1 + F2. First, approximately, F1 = 12.35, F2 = 8.23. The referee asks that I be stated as 20.6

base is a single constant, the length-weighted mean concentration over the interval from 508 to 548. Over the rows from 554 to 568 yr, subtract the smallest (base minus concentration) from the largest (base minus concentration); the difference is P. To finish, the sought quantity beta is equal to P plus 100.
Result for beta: 101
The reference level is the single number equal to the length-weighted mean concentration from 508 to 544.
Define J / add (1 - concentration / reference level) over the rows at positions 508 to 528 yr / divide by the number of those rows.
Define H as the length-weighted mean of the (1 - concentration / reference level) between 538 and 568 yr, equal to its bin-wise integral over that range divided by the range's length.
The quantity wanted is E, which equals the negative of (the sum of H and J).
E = 0.007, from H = 0.017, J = -0.024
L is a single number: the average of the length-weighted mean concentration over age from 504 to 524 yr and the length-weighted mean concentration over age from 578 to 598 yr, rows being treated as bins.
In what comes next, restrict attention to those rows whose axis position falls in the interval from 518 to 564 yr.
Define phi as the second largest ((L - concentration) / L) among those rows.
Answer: -0.071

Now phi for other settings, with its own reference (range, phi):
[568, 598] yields 0.149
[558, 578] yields -0.091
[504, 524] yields -0.083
